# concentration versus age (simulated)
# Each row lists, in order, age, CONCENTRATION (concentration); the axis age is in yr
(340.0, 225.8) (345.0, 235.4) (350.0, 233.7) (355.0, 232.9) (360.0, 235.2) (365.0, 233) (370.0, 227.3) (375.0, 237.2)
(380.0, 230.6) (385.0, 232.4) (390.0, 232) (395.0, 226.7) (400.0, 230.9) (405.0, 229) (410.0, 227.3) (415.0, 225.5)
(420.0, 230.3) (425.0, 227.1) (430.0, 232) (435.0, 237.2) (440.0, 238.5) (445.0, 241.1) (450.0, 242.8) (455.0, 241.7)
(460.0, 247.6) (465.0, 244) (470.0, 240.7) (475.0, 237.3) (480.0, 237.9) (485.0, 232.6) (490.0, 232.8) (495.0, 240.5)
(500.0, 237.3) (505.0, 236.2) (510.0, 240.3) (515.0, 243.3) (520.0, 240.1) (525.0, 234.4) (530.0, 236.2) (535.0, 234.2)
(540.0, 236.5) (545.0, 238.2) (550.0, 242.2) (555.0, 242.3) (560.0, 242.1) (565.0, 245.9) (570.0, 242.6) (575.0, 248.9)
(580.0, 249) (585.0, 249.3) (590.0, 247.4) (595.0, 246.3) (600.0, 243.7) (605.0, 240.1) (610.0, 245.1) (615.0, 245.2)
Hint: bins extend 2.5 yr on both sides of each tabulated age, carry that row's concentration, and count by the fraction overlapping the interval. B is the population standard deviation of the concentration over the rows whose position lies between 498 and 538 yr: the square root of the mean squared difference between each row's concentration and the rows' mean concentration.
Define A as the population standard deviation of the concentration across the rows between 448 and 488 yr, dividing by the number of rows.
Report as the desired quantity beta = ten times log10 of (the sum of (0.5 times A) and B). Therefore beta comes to 7.1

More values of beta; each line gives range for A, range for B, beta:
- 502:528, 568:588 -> 6.4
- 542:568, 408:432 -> 5.5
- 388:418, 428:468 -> 7.5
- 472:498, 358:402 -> 6.7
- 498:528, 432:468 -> 6.7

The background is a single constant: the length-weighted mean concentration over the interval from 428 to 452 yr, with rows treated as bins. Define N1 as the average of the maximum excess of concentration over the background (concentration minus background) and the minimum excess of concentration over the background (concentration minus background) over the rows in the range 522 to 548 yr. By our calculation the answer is -2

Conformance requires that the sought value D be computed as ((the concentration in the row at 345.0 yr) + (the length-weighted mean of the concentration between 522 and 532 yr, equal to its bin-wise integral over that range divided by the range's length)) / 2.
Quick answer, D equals 235.4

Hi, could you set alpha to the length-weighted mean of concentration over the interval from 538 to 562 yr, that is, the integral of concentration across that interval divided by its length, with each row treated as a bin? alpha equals 240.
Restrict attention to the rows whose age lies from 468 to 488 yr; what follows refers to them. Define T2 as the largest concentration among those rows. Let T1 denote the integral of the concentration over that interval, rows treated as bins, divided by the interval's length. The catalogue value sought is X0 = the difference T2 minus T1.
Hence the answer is 3.8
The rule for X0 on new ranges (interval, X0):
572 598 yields 1.3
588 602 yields 1.6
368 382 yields 5.3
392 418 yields 2.9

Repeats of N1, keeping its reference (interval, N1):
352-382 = -6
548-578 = 7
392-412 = -10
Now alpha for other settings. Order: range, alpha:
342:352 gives 234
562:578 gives 246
